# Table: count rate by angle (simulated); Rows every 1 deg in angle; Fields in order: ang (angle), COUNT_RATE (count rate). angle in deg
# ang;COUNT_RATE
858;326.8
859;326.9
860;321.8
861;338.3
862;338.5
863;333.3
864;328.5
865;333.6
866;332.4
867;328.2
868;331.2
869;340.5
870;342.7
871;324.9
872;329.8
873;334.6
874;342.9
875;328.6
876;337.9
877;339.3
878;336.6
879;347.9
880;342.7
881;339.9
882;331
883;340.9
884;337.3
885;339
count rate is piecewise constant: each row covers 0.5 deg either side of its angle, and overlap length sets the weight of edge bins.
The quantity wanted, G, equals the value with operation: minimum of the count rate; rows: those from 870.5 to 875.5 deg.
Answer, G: 324.9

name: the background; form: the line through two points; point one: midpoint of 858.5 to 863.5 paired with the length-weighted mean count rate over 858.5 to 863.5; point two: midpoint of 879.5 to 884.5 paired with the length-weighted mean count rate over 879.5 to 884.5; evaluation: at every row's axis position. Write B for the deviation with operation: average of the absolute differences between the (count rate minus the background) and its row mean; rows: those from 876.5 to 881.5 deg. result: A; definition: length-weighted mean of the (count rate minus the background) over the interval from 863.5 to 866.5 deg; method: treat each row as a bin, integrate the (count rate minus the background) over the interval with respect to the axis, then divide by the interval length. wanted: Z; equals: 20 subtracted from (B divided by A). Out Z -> -22.0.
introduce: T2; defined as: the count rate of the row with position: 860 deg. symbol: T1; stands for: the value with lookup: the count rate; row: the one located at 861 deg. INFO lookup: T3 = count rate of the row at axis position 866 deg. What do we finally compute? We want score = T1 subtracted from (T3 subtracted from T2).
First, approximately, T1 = 338.3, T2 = 321.8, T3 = 332.4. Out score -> -349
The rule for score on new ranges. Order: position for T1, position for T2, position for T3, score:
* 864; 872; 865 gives -332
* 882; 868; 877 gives -339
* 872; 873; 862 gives -334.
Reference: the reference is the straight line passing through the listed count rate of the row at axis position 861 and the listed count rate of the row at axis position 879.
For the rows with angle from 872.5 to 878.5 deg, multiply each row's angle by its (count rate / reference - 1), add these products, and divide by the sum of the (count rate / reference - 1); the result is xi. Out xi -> 875.6 deg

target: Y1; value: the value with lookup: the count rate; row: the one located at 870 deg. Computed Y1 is 342.7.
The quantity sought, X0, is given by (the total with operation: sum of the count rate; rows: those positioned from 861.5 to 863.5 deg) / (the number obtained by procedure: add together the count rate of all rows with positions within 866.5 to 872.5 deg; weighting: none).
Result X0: 0.34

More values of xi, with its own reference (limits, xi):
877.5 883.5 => 881.0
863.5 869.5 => 866.2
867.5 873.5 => 871.0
